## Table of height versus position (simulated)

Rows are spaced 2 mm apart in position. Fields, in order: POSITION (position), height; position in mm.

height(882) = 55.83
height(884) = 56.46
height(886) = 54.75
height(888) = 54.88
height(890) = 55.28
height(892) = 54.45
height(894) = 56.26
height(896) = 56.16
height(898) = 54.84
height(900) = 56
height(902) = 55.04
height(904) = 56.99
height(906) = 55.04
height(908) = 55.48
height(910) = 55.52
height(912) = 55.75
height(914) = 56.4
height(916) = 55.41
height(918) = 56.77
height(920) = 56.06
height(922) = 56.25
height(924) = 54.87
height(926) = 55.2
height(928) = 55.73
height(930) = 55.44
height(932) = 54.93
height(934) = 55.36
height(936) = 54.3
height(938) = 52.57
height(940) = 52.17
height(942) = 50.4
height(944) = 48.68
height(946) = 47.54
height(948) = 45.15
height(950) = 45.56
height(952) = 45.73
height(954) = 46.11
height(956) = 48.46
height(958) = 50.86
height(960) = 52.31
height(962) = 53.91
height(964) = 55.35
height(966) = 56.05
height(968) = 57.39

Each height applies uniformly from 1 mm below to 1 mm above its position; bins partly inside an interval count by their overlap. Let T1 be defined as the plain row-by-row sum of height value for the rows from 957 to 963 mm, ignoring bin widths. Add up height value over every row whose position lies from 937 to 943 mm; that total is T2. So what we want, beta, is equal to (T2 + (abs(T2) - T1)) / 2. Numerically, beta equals 77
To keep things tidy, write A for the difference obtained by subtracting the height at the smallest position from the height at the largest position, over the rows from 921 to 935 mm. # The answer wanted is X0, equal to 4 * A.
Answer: -4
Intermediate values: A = -0.9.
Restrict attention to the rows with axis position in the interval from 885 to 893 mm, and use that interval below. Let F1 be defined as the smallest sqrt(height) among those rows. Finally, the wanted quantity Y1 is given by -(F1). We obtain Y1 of -7.38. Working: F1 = 7.38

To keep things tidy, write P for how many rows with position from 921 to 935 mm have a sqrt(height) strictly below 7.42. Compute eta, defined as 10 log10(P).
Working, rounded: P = 2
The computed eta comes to 3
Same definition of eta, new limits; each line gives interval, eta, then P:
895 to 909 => 5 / 3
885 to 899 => 6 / 4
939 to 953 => 8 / 7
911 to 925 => 0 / 1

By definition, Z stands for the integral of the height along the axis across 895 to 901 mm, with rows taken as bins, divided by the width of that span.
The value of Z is 55.7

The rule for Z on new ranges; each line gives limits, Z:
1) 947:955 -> 45.6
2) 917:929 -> 55.8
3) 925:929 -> 55.5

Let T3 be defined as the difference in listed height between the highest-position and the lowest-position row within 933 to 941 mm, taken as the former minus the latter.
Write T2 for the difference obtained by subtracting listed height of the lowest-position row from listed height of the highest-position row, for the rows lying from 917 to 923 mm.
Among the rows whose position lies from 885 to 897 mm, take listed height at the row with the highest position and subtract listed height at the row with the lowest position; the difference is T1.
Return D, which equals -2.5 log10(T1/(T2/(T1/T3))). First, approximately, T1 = 1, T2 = -1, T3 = -3.2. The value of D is -0.2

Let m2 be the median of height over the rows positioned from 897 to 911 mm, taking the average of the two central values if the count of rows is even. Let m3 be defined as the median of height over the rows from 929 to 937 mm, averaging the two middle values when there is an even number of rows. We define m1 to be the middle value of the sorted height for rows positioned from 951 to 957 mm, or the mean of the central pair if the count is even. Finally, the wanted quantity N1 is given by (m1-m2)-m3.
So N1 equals -65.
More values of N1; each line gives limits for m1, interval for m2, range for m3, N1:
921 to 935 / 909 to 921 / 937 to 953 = -49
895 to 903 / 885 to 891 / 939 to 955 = -46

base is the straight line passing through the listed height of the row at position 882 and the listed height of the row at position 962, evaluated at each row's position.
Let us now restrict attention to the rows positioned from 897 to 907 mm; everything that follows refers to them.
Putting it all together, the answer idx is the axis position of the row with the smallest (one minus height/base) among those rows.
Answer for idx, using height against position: 904 mm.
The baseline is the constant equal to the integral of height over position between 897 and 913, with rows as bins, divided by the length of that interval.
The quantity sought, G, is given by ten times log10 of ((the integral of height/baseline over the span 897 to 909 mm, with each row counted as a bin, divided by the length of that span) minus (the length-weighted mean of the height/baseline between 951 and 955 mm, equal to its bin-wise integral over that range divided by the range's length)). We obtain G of -7.6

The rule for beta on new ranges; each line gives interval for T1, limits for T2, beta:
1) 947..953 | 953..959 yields 77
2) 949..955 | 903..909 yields 99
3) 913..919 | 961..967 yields 81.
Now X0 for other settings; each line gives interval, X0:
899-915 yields 2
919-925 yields -5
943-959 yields 9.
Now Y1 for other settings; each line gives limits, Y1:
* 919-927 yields -7.41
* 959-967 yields -7.23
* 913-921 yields -7.44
